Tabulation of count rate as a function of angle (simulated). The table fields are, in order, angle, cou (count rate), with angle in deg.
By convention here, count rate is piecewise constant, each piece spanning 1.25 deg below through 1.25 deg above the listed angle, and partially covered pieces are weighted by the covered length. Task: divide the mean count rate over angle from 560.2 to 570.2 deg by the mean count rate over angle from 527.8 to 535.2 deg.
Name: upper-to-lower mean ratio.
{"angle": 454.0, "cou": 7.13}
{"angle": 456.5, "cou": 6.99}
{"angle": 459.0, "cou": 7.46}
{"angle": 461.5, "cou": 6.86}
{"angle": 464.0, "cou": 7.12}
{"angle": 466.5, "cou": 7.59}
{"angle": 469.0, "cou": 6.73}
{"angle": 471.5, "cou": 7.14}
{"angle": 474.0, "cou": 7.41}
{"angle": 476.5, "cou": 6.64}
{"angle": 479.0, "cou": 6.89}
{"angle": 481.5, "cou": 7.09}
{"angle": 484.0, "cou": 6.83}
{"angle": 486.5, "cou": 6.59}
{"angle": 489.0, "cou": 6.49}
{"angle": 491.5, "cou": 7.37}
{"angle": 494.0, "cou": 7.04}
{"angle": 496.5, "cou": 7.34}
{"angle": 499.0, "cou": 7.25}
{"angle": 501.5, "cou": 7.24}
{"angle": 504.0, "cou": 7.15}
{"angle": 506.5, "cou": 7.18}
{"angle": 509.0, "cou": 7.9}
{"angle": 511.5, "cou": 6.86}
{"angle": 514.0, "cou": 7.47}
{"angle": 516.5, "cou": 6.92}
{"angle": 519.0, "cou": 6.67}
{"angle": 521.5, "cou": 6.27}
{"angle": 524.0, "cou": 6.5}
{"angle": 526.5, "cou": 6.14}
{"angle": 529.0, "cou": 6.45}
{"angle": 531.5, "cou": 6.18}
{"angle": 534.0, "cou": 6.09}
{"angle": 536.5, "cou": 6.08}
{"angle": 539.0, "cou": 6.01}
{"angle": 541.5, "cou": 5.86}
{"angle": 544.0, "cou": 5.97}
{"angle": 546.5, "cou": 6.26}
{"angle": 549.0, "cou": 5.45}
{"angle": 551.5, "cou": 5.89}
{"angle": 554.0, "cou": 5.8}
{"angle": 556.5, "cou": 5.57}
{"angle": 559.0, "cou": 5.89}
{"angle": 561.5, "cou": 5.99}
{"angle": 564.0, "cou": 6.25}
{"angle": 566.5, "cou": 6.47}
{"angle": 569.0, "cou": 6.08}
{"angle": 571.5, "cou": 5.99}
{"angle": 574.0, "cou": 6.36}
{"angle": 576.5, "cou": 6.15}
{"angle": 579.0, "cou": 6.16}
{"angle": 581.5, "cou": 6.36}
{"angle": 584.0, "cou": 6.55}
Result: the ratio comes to 0.99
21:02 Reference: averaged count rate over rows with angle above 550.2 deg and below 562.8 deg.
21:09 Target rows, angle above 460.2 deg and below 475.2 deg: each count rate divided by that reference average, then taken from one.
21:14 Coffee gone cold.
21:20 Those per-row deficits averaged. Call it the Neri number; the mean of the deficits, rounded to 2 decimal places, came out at -0.23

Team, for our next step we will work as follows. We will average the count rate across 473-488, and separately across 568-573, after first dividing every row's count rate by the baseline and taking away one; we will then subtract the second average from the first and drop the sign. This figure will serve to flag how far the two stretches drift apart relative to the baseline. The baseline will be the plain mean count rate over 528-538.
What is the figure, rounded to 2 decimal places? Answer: 0.14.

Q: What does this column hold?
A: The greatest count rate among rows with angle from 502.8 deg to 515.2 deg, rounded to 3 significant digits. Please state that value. 7.90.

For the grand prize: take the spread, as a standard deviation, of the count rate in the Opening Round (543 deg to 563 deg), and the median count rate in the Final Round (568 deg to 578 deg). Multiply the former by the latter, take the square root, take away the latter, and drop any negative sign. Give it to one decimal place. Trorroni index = 4.9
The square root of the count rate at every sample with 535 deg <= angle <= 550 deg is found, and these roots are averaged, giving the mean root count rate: 2.44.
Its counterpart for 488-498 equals 2.66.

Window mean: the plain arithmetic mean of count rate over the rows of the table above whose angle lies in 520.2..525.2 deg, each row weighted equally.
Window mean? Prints 6.4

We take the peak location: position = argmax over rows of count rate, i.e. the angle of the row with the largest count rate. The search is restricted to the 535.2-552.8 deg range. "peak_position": 546.5 deg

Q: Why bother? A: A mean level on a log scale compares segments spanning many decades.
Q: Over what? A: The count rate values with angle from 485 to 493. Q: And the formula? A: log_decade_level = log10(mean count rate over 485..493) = 0.834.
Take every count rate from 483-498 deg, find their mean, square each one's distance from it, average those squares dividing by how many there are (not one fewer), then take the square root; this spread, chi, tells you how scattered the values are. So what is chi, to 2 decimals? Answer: 0.34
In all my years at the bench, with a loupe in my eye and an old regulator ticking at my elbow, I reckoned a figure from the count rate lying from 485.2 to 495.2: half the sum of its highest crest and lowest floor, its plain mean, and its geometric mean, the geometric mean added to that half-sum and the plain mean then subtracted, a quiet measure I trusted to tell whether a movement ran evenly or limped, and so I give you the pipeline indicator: 6.9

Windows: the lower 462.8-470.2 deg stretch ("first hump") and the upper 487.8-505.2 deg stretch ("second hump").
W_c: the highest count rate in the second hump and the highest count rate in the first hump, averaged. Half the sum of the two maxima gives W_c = 7.5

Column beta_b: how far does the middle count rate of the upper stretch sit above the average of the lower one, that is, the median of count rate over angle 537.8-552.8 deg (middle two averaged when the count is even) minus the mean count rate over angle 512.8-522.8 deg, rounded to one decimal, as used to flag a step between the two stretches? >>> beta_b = -0.9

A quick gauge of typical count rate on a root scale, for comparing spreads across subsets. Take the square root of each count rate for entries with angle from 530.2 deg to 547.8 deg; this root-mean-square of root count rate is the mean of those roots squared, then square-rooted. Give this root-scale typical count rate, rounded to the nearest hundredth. 2.46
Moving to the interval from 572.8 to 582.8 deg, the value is 2.50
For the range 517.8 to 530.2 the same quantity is 2.53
